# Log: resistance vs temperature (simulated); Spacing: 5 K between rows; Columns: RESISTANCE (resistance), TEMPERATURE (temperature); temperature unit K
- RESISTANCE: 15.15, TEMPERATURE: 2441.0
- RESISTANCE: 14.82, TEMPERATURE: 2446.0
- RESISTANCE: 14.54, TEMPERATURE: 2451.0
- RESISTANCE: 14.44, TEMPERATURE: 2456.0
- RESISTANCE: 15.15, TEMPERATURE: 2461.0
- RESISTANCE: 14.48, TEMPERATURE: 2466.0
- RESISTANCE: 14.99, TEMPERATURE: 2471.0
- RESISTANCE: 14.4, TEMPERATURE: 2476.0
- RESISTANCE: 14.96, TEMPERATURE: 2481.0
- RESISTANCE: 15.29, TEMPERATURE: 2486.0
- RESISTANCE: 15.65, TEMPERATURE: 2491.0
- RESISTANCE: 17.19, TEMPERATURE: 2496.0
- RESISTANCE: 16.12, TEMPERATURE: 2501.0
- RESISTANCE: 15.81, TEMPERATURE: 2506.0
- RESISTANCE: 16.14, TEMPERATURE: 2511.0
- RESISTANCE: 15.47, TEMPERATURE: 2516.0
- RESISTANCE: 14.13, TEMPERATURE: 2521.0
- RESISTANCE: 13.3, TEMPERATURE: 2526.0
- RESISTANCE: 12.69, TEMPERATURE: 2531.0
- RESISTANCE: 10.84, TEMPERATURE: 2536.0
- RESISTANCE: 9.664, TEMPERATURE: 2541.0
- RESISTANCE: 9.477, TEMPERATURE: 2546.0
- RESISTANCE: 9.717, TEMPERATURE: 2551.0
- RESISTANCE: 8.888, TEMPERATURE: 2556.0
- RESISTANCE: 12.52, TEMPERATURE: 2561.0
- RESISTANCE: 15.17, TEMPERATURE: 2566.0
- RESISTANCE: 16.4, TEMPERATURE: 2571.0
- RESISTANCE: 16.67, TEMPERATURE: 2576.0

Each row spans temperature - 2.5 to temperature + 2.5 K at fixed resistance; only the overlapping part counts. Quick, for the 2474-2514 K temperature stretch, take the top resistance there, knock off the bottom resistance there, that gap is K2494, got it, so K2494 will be 2.8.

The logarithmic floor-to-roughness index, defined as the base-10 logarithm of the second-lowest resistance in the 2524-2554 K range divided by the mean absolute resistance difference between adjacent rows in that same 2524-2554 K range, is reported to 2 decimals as 1.08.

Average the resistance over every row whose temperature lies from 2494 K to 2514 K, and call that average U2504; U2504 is 16.3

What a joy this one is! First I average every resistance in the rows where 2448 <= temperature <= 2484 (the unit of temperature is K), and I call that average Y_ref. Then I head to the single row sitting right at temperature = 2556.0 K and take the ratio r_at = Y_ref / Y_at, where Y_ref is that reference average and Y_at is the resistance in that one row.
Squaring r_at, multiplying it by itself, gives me 2.74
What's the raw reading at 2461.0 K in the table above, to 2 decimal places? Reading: 15.15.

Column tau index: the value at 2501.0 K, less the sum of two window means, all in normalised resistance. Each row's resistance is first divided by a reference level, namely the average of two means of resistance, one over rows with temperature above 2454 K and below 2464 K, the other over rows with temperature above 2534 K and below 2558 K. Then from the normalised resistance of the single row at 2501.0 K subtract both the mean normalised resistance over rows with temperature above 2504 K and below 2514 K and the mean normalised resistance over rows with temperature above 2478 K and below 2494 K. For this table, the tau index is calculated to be -1.24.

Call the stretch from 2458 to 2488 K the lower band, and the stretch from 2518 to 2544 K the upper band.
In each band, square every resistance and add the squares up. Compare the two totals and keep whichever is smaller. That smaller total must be 748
